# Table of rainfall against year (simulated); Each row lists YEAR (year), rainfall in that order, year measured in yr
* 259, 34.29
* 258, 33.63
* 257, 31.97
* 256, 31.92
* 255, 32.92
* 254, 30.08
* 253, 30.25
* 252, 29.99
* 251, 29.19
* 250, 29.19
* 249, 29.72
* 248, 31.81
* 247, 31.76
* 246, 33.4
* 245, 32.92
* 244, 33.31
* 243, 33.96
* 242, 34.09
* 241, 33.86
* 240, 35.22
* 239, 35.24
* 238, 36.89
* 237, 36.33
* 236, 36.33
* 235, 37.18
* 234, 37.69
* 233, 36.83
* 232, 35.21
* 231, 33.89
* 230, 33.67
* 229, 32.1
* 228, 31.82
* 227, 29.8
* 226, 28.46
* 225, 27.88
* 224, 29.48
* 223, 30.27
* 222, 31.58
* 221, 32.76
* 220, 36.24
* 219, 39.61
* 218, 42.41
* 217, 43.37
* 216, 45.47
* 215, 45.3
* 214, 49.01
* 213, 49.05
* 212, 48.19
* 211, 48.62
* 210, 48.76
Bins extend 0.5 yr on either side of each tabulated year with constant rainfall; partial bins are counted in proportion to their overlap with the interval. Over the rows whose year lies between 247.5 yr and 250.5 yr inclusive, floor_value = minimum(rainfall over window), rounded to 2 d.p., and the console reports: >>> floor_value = 29.19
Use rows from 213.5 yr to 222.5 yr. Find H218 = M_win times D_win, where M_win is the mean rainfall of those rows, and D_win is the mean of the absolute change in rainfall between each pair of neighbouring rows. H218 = 90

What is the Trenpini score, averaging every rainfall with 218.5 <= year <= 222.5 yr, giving 35.0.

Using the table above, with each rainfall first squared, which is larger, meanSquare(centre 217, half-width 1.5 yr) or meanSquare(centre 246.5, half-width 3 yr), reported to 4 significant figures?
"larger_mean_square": 1916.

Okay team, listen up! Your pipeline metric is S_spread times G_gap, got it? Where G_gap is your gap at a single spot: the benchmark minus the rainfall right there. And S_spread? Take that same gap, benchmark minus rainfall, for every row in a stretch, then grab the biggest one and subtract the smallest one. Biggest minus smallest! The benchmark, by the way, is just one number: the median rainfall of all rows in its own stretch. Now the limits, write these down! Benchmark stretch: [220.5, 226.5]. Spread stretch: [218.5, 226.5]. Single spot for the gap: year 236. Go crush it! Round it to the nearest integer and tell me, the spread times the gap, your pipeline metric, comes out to -76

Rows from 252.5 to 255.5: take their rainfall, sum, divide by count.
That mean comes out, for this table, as 31.1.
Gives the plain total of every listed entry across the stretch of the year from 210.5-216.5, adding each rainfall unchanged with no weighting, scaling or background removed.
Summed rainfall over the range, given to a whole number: 286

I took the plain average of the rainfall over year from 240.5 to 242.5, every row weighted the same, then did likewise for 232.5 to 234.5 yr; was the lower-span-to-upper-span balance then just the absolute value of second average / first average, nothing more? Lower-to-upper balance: 1.10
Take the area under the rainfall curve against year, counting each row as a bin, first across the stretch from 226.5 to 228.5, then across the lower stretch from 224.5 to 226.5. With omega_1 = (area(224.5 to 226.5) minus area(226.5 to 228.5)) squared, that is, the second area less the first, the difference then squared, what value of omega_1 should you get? 28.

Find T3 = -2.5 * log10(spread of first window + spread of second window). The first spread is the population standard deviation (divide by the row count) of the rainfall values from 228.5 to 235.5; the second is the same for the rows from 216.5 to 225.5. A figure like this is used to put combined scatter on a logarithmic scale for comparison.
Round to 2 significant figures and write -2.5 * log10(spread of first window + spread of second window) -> -2.2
